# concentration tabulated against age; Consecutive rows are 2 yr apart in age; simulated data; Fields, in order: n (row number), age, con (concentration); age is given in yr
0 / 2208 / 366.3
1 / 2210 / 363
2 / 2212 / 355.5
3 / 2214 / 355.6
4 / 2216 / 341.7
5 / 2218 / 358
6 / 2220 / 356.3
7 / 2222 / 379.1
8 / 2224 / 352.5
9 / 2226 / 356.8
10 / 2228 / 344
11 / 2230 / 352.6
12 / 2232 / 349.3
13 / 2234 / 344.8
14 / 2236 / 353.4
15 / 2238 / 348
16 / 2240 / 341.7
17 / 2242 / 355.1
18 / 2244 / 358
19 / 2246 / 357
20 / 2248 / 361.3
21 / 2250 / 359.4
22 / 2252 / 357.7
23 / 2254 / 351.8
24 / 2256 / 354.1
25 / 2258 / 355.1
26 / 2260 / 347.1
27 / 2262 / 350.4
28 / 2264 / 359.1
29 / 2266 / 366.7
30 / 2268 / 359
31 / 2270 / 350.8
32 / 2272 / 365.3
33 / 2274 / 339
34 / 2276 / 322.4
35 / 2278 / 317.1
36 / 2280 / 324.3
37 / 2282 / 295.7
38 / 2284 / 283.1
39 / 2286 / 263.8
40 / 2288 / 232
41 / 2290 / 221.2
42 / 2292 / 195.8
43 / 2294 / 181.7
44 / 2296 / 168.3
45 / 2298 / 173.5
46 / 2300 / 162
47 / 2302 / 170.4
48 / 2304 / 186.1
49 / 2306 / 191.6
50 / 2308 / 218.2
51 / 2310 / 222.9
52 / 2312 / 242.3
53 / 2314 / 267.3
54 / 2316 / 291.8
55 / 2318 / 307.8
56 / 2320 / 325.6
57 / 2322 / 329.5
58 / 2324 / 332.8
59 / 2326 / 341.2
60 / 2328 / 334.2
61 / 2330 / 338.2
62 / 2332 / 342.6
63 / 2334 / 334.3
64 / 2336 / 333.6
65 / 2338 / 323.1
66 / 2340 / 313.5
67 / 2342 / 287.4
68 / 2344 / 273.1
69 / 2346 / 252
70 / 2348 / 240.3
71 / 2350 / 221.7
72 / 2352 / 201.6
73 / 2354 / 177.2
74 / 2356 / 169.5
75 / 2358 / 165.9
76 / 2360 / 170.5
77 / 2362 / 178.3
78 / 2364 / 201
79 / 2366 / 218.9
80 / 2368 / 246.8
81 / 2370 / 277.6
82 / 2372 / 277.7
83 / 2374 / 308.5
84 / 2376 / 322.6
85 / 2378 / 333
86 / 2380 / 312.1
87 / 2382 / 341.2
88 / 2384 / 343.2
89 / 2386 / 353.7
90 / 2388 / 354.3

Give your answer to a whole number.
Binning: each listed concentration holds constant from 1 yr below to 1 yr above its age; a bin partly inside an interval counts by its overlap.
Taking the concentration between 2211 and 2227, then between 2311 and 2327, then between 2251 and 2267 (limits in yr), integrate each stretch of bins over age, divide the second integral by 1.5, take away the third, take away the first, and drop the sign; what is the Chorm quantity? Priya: 8144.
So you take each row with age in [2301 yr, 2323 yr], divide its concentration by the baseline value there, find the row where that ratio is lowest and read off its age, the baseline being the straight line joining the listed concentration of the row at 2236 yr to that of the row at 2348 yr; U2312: 2302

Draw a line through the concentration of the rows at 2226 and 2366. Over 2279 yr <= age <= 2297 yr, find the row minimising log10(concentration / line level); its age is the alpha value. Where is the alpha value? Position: 2296 yr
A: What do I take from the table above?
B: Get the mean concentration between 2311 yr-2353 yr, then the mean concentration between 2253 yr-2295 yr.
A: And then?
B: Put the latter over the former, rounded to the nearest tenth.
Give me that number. 1.0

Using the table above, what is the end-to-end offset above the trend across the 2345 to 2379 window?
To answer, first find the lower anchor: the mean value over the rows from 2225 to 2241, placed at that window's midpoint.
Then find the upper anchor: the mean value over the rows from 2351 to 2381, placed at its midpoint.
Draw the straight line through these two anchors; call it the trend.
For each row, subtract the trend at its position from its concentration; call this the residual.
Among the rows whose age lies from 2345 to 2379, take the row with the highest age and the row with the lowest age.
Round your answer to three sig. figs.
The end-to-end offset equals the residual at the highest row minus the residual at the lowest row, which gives 108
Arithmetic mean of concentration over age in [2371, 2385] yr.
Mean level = 320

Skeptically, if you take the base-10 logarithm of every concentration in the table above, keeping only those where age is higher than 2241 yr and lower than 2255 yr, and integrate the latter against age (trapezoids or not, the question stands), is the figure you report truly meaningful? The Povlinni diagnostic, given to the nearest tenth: 35.7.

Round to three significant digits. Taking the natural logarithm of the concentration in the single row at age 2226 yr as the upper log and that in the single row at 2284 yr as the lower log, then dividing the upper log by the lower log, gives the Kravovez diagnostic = 1.04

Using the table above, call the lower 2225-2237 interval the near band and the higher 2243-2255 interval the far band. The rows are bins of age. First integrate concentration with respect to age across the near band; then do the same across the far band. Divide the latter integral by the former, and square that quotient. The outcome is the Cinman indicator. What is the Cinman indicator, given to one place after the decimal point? 1.0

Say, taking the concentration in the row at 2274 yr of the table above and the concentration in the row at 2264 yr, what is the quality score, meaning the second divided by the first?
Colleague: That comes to 1.06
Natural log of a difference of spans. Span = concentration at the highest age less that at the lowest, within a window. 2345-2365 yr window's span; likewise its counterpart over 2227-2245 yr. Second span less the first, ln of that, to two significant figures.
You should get 4.2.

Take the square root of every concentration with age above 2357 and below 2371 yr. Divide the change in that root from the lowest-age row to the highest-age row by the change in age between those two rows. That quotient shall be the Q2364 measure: 0.32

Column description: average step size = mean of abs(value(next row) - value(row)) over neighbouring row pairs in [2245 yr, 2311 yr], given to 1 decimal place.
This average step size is 11.4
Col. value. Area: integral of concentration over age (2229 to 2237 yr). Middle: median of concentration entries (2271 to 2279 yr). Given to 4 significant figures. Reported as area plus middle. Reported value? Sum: 3131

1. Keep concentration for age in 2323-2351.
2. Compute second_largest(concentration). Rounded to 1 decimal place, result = 341.2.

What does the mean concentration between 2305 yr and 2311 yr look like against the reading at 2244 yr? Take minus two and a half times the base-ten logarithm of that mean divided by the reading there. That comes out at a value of 0.57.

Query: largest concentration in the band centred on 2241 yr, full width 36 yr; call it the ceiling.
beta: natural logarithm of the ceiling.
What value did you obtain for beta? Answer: 5.89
